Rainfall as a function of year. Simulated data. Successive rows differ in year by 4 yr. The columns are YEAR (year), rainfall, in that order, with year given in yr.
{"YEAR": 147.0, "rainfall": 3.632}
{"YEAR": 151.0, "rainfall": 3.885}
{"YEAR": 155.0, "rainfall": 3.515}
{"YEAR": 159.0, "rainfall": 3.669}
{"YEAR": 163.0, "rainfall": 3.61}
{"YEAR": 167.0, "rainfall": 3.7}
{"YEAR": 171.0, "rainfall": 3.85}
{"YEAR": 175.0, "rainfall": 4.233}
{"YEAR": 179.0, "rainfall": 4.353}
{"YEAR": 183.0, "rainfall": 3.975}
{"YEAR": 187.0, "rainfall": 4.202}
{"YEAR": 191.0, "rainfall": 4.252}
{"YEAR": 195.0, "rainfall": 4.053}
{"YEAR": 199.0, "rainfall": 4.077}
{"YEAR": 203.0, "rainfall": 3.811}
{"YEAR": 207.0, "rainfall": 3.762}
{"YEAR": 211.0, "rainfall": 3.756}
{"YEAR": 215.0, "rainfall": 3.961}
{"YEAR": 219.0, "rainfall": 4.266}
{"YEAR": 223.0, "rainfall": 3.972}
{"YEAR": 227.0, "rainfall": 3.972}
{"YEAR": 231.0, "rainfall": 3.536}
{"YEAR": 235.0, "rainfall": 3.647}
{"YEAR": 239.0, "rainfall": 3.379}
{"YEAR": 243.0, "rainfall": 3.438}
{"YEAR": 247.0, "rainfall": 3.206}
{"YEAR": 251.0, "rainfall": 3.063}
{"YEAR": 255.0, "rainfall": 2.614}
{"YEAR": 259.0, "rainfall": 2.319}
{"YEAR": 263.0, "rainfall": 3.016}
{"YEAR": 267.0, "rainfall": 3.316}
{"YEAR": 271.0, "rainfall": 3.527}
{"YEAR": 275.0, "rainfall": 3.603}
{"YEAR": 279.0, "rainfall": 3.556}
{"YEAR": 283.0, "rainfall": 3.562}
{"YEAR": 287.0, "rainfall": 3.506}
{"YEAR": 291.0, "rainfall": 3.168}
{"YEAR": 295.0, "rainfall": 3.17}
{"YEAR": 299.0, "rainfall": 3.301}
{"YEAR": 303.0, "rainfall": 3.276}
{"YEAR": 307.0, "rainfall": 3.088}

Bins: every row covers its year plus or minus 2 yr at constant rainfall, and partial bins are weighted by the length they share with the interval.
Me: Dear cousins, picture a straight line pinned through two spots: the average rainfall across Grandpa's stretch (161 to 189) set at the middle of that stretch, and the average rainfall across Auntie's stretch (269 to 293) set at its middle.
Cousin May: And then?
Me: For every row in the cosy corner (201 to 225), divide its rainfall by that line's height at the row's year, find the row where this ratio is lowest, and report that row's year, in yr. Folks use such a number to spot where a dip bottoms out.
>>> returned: 207.0 yr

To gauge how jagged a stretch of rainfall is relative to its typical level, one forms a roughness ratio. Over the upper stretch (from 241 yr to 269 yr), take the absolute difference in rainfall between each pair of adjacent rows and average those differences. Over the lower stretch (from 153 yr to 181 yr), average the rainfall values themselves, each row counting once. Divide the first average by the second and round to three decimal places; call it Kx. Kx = 0.092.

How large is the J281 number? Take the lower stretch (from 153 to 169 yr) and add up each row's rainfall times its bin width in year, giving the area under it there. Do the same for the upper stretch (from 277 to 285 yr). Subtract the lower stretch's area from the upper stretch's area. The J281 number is -30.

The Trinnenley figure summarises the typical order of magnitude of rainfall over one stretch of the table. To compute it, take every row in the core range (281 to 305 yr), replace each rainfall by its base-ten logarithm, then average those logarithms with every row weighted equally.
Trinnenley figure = 0.52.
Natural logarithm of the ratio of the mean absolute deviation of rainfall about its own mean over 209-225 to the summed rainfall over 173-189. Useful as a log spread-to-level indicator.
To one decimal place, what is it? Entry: -4.8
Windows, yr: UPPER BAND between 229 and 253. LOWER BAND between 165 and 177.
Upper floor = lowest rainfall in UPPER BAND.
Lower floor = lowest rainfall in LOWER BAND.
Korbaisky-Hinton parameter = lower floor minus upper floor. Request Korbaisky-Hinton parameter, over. 0.6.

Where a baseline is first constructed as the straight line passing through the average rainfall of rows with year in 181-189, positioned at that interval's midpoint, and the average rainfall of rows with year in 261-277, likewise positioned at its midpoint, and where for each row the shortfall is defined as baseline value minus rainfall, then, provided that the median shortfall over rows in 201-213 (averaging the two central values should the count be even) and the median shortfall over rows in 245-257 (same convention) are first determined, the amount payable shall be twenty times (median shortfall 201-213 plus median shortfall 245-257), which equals 12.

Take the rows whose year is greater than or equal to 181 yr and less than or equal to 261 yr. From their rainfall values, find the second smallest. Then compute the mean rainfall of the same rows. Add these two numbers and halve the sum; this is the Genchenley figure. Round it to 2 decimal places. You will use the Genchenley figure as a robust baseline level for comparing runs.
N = 3.14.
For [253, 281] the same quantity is 2.87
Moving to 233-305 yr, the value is 2.94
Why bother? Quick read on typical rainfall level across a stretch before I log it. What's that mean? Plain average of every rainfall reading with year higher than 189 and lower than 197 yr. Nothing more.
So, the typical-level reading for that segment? 4.15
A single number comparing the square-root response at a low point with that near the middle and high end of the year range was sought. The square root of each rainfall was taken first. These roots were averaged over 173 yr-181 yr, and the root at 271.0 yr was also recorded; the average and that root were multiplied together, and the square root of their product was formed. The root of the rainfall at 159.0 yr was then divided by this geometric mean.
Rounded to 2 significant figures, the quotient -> 0.97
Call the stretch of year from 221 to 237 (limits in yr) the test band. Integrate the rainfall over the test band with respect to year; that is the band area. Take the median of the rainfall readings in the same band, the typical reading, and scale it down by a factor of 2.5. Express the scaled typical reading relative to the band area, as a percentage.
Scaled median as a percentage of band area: 2.518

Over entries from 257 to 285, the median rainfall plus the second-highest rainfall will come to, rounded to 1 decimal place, 7.1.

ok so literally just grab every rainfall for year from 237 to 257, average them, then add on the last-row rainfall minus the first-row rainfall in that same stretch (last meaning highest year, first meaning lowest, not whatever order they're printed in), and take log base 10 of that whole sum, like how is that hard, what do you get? 0.38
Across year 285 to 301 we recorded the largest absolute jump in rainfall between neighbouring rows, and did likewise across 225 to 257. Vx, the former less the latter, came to -0.11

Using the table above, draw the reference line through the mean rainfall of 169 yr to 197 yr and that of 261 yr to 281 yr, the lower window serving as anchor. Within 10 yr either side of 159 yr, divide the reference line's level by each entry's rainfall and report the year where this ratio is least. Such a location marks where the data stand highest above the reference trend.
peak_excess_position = 151.0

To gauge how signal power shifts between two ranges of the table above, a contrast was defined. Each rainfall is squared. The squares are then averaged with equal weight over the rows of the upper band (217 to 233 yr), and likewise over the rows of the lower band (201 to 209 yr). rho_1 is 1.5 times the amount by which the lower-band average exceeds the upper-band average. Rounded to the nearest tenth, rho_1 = -1.8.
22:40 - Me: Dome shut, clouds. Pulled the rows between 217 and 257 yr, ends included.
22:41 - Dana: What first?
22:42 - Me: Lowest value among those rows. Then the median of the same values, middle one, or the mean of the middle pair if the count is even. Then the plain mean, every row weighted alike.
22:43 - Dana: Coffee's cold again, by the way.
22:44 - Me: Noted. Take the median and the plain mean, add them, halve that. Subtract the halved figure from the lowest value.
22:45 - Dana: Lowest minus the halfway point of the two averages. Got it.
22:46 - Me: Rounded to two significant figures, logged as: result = -0.88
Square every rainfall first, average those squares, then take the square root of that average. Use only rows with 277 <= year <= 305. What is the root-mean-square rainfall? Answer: 3.4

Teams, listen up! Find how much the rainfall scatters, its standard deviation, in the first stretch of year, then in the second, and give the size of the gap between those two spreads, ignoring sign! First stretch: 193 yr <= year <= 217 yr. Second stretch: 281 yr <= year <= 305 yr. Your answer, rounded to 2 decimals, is 0.02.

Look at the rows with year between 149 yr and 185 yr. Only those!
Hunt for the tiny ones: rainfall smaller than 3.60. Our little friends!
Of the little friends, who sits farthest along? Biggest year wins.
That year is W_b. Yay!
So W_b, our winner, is 155.0 yr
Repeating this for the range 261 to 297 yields 295.0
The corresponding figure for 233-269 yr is 267.0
